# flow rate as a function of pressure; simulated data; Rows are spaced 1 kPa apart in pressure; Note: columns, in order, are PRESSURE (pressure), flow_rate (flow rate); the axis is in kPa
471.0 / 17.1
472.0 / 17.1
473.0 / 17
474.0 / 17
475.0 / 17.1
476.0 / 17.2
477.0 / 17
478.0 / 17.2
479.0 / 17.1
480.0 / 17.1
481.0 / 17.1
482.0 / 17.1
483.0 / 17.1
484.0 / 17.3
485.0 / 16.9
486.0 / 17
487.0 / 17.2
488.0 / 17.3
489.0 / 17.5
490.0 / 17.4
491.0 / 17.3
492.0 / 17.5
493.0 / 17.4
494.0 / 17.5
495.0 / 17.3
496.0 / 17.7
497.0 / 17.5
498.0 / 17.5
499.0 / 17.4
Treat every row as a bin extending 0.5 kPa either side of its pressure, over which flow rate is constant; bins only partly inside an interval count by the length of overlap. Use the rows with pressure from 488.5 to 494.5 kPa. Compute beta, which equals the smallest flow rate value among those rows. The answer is 17.3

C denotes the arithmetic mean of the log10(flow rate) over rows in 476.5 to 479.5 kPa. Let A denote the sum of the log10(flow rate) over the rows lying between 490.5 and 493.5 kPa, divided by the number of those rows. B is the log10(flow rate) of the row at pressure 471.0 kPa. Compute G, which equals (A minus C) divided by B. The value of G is 0.006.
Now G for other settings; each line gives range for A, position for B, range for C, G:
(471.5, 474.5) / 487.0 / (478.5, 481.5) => -0.001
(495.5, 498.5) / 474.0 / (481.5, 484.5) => 0.008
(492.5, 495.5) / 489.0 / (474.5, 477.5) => 0.006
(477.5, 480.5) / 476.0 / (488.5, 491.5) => -0.005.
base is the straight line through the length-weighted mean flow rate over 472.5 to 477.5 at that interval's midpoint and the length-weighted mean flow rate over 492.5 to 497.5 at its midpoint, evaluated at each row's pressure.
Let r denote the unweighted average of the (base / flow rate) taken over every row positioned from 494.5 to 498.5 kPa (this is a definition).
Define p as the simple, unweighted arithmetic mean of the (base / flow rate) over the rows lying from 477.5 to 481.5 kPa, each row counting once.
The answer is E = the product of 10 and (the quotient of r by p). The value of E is 10.0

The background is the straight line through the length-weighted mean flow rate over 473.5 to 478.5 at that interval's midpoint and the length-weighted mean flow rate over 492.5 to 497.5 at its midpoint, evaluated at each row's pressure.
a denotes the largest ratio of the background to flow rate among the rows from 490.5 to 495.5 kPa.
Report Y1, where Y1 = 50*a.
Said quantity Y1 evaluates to 50.5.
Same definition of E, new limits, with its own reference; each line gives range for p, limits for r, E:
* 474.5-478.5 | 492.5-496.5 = 10.0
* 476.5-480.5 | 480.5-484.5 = 10.0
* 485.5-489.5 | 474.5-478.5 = 9.9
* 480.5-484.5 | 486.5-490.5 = 10.0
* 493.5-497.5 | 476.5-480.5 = 10.0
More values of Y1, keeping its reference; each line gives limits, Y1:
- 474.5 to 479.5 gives 50.4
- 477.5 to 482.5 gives 50.4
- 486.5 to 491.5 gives 50.3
